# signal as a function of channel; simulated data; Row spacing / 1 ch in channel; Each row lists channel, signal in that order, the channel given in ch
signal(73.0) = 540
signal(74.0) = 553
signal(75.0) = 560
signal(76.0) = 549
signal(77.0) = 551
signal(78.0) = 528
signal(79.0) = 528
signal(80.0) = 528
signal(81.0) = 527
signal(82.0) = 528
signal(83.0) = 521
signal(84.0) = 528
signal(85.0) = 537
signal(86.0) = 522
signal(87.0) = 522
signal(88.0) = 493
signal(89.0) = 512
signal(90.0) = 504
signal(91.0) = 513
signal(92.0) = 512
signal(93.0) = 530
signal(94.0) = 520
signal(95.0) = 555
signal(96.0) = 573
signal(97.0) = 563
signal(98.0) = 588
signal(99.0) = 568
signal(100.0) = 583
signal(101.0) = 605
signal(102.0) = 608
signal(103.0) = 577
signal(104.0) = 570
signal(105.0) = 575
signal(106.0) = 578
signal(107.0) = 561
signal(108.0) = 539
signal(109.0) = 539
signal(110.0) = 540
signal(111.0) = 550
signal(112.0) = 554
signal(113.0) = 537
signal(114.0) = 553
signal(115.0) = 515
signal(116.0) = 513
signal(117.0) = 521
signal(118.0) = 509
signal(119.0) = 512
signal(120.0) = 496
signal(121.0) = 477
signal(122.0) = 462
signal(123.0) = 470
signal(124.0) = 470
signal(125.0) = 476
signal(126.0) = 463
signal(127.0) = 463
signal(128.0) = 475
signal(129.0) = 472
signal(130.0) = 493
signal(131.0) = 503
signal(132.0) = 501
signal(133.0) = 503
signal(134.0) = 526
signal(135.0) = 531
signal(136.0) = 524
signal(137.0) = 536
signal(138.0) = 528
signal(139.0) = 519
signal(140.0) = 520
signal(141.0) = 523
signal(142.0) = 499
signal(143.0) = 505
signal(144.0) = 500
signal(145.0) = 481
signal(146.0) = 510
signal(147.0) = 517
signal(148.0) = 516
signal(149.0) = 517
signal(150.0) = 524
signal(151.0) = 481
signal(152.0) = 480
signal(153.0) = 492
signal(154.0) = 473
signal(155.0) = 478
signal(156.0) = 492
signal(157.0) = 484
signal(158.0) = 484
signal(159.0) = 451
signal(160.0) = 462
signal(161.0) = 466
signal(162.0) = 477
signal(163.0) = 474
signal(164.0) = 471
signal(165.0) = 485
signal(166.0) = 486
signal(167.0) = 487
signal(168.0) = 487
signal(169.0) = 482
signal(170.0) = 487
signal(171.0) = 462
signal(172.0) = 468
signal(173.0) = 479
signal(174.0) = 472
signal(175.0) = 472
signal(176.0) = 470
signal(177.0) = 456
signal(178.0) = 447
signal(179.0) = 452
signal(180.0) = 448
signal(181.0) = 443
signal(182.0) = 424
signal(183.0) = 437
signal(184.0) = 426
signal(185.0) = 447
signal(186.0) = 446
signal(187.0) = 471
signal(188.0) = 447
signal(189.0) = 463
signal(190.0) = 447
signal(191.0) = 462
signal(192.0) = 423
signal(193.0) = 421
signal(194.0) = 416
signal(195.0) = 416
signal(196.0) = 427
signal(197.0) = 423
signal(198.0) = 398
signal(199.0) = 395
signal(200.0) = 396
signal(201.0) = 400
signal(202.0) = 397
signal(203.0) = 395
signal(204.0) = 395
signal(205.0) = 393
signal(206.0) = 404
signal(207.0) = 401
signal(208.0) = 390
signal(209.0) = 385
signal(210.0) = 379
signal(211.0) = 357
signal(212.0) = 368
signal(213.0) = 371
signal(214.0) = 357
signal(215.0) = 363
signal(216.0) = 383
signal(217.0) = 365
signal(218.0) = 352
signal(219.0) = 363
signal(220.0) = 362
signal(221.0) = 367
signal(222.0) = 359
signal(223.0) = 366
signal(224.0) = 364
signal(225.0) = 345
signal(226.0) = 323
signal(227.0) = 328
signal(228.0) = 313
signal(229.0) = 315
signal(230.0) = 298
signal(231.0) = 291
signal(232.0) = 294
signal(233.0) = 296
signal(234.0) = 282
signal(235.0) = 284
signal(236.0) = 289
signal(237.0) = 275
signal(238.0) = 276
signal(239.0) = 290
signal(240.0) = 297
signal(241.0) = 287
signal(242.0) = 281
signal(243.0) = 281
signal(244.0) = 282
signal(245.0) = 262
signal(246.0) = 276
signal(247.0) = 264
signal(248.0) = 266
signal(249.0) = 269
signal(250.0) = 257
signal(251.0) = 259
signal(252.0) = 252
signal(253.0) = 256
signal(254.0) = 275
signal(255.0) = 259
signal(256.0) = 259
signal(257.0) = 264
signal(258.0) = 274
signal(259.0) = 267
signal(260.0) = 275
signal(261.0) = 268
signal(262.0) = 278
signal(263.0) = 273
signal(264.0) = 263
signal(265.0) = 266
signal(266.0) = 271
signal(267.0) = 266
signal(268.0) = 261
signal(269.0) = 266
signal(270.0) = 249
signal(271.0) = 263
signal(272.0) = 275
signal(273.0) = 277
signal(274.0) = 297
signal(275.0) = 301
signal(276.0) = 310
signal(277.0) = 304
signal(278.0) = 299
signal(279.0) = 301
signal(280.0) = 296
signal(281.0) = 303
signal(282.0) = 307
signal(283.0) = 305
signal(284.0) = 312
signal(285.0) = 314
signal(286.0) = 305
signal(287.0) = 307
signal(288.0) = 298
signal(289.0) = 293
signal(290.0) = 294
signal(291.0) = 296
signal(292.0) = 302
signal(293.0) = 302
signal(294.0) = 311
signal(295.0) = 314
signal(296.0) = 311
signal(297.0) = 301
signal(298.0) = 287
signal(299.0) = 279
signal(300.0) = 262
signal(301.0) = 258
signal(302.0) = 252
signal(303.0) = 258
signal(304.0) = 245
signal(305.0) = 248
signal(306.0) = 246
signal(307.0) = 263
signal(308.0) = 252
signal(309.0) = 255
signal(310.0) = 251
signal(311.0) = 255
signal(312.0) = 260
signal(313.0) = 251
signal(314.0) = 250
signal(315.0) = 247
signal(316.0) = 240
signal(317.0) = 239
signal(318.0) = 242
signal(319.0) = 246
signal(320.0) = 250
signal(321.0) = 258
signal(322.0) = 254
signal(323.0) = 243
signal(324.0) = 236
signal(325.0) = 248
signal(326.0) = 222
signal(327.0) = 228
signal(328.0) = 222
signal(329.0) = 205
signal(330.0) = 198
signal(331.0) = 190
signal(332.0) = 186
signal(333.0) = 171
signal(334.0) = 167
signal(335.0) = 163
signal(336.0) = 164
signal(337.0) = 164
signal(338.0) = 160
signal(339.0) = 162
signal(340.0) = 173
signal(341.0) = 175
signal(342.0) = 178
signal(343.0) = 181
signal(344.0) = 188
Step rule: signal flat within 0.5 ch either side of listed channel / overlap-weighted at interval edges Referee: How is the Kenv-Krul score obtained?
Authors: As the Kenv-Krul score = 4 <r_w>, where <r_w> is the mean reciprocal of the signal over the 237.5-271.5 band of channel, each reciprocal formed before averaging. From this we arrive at 0.0149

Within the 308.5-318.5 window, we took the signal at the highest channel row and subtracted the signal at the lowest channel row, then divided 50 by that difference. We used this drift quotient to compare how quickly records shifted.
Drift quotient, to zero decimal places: -4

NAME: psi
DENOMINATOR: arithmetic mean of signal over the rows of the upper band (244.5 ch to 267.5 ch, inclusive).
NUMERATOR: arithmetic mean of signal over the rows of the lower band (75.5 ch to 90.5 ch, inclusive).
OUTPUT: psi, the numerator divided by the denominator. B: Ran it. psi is 2.0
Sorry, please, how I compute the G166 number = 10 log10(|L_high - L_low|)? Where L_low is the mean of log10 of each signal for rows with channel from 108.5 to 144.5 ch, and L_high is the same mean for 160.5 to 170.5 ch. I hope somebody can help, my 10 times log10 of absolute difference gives -16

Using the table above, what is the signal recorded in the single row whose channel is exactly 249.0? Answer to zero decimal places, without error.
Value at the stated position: 269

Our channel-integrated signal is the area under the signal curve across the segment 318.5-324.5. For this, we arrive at 1487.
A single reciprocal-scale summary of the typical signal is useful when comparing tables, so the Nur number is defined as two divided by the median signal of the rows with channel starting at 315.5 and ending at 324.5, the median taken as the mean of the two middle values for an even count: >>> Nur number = 0.0082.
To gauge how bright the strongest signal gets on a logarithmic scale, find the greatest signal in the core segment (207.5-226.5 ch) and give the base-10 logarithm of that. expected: 2.59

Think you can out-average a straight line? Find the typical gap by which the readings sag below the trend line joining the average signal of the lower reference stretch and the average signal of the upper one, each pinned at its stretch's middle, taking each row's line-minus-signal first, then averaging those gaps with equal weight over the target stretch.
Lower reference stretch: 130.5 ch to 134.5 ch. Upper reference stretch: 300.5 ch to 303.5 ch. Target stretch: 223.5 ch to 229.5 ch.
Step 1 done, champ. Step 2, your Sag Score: 37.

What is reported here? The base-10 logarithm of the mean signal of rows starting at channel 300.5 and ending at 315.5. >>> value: 2.40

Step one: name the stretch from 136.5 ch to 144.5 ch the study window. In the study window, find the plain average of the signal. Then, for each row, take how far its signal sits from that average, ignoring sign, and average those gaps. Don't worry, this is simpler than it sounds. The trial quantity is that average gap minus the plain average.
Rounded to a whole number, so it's -505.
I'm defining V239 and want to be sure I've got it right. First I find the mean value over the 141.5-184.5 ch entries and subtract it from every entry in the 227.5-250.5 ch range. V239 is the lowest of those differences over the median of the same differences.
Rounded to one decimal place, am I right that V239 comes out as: 1.1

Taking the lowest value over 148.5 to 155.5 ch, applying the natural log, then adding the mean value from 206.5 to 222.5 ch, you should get 376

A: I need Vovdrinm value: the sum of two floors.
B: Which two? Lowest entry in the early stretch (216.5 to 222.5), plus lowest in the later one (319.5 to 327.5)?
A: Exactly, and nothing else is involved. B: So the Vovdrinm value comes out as 574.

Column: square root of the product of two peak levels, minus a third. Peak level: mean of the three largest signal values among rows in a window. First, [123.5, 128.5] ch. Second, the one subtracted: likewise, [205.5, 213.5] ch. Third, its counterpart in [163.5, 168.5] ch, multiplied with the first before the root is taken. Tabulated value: 82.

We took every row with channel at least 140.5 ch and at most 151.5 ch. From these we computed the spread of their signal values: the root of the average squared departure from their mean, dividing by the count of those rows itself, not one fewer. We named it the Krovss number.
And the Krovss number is 14.5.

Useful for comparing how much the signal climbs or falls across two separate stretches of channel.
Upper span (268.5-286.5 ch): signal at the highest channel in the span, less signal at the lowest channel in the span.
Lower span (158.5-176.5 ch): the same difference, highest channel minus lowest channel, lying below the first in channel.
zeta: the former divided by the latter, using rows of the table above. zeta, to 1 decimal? 2.1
